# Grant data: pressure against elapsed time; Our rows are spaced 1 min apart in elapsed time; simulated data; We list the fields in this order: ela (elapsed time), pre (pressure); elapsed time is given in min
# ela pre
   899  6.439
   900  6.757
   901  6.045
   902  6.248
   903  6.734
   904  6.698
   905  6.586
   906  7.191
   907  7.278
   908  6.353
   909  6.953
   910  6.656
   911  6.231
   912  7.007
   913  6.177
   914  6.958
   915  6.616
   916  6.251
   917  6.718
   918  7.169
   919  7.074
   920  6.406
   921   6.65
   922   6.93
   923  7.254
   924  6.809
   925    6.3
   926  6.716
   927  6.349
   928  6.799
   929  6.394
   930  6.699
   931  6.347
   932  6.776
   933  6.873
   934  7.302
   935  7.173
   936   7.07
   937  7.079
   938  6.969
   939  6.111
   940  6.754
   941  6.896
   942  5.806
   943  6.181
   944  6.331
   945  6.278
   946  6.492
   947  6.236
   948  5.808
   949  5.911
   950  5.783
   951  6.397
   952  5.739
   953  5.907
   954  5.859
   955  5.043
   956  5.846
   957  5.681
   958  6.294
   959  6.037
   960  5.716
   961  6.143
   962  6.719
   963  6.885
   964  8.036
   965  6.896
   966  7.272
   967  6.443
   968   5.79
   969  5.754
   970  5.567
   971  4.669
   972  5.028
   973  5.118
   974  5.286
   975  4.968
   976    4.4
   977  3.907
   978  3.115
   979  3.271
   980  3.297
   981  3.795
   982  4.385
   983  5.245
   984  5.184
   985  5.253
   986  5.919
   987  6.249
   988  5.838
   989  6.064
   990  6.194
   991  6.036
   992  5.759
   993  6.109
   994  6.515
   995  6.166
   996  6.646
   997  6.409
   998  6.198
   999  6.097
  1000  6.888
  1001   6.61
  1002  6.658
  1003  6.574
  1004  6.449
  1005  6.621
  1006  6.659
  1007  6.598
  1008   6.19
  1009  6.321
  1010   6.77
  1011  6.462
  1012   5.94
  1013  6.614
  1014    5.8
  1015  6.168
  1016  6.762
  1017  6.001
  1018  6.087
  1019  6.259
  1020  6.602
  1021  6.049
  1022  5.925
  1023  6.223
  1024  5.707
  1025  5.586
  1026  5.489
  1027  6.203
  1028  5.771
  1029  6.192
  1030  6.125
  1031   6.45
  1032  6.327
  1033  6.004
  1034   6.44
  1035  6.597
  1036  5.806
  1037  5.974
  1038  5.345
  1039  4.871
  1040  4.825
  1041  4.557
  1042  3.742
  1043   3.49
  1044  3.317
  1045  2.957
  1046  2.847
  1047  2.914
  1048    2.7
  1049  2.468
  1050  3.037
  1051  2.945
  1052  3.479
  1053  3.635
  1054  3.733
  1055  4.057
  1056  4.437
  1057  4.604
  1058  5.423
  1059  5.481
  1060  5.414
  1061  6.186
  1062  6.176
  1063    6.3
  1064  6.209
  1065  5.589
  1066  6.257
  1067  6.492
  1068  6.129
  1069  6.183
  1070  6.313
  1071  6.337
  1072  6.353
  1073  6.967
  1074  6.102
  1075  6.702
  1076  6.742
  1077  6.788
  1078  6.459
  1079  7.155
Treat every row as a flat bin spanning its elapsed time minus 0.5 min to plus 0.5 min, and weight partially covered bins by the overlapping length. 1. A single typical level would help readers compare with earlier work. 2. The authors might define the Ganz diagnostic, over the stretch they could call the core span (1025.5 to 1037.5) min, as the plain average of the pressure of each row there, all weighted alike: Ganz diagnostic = 6.1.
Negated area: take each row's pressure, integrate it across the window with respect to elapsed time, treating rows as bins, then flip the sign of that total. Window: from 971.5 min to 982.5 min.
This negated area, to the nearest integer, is -47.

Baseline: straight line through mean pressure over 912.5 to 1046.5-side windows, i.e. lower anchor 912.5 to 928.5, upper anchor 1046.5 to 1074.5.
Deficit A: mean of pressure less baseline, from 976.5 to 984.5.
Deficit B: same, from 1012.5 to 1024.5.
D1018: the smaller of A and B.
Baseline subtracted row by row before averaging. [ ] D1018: -2.0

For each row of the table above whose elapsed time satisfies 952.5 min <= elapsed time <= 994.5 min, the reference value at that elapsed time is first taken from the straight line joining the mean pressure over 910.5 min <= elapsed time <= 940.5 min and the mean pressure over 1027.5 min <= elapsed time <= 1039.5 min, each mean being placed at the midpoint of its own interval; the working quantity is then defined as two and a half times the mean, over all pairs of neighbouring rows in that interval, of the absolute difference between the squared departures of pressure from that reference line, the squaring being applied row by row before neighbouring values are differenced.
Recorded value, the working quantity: 2.3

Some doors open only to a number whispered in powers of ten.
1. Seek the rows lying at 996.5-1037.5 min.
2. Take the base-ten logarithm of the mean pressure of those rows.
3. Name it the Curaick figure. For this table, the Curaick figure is 0.796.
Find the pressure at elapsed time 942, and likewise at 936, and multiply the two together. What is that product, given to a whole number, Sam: 41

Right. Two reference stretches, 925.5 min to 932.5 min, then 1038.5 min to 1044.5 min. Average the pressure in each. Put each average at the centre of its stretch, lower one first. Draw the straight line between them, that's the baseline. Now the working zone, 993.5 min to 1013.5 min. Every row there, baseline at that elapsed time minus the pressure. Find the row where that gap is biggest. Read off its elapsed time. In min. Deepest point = 995 min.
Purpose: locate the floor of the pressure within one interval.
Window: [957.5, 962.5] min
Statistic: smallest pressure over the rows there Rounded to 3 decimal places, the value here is 5.716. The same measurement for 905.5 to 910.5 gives 6.353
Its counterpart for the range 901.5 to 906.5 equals 6.248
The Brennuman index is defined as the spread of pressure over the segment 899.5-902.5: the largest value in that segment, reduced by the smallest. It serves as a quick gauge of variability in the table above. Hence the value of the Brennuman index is 0.71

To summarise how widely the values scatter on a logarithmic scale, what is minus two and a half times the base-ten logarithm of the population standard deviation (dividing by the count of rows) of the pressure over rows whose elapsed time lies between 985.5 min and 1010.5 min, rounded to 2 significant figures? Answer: 1.3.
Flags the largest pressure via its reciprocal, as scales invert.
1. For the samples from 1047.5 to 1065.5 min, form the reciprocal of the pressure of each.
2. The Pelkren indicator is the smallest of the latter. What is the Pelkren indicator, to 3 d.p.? 0.159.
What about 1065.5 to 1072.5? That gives 0.154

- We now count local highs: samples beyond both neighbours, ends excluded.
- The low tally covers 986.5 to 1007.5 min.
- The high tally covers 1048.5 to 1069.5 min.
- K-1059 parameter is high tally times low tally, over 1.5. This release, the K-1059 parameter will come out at 20.0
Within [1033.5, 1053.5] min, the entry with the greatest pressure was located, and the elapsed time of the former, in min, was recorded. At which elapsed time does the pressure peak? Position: 1035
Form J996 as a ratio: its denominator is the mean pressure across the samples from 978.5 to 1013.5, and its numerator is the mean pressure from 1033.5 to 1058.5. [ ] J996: 0.70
